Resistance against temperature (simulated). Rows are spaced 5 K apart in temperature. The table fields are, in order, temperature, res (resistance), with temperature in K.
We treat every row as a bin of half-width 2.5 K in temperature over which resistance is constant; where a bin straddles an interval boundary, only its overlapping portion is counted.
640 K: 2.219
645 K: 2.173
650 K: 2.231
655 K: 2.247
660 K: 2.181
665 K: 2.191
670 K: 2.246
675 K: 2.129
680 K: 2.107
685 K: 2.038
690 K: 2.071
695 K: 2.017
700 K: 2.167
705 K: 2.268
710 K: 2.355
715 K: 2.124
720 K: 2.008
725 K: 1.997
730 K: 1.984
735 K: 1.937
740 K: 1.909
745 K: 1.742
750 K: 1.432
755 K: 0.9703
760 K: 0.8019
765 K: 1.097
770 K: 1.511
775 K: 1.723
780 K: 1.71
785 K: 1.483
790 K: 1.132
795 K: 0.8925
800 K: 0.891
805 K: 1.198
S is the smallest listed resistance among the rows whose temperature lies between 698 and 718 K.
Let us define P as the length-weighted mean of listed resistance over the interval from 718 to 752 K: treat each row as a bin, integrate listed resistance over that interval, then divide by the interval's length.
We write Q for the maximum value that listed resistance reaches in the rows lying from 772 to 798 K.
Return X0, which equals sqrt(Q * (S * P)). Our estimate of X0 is 2.6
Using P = 1.9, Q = 1.723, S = 2.124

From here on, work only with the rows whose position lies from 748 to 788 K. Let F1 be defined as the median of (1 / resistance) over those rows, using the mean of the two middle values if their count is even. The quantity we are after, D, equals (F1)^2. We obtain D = 0.47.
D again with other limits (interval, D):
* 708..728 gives 0.23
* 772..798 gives 0.45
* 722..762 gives 0.30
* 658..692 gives 0.22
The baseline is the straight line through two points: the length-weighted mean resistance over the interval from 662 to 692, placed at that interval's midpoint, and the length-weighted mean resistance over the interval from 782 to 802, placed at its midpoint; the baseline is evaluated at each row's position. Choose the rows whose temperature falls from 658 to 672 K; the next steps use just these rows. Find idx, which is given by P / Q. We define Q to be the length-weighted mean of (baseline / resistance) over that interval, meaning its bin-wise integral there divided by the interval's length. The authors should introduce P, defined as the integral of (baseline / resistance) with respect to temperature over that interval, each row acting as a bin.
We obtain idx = 14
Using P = 14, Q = 1.02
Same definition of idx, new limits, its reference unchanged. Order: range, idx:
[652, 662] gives 10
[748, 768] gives 20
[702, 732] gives 30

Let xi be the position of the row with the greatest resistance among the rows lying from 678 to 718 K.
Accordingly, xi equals 710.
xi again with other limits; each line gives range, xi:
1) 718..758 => 720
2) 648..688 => 655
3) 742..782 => 745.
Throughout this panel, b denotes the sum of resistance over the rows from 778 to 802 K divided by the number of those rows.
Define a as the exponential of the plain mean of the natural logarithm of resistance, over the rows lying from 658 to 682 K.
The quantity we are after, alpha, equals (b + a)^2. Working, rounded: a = 2.17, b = 1.22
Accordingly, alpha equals 11.5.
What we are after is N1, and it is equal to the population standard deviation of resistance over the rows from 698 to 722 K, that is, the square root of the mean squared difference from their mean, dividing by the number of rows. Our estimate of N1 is 0.12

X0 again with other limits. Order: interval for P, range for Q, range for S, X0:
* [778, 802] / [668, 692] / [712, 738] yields 2.3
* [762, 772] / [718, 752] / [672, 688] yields 2.3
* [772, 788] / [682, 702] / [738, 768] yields 1.7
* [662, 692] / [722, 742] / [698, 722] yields 2.9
